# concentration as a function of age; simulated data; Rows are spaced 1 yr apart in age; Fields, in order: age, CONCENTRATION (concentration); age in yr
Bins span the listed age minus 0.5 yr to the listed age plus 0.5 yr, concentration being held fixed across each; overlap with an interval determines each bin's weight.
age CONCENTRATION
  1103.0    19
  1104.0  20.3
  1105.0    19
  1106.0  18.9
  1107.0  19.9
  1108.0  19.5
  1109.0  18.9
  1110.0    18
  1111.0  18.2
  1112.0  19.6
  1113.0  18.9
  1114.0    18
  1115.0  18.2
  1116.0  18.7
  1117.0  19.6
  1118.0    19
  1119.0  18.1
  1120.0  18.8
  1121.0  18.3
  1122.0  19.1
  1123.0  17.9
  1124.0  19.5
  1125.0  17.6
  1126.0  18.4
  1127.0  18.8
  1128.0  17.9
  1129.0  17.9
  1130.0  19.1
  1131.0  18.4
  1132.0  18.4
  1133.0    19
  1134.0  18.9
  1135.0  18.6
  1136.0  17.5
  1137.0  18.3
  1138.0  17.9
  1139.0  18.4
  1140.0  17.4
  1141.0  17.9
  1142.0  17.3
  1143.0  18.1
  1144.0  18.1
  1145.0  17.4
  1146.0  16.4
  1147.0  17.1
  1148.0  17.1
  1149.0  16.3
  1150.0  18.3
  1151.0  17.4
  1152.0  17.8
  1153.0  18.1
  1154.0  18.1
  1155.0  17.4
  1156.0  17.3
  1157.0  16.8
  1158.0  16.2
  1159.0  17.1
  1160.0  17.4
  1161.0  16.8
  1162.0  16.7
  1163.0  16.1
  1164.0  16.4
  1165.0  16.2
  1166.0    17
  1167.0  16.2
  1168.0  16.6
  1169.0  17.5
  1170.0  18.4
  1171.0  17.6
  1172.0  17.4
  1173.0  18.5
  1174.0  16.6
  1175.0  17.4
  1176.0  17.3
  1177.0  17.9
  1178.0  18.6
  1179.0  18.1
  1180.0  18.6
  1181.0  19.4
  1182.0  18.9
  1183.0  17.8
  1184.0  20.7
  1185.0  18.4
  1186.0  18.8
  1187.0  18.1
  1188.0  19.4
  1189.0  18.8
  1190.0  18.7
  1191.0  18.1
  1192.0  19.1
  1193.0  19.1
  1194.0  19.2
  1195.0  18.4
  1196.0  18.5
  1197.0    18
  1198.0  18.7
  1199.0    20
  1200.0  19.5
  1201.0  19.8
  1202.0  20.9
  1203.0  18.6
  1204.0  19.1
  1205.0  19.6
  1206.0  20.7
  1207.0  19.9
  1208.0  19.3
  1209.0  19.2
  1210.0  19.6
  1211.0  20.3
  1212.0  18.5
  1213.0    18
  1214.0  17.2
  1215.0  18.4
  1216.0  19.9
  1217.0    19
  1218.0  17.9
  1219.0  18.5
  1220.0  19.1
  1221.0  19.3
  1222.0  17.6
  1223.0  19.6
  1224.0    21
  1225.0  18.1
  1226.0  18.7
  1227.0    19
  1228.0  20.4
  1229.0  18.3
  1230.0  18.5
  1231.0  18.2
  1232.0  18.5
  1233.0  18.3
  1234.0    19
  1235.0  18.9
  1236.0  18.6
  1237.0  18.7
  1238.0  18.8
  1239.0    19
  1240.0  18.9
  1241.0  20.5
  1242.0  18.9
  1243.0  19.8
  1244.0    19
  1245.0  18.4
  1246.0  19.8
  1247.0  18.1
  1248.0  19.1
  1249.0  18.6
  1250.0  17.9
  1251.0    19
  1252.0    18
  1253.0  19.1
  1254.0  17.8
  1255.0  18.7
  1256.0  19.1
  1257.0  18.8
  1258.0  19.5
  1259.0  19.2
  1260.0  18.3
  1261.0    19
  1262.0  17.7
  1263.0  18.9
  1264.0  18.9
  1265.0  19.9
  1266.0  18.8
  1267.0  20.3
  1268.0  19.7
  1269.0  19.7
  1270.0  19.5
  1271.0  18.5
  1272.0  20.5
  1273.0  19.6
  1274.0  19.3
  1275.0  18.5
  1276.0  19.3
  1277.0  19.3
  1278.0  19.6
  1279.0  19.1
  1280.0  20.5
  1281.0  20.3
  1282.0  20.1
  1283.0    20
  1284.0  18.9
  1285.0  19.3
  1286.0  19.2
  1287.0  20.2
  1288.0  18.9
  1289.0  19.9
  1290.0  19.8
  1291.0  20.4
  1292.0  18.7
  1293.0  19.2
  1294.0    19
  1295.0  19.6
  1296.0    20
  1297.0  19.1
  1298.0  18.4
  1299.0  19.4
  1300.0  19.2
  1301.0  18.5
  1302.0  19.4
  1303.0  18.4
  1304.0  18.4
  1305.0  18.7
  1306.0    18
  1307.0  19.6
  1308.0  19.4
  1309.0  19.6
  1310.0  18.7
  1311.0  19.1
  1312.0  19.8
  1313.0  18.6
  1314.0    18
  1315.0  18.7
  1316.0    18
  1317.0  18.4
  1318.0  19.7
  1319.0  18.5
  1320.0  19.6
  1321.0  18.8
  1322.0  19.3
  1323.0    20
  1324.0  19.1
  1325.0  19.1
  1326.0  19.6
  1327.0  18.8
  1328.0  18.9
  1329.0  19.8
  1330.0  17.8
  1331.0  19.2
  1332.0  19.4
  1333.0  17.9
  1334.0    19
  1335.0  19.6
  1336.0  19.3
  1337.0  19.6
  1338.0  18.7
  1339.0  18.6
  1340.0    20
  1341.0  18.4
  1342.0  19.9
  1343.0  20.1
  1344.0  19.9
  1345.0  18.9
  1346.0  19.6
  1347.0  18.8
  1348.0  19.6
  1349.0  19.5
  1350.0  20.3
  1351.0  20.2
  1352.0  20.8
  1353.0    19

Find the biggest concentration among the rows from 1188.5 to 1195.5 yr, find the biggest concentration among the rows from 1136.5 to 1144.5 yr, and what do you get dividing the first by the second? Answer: 1.04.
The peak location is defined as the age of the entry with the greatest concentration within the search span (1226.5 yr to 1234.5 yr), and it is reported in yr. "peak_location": 1228.0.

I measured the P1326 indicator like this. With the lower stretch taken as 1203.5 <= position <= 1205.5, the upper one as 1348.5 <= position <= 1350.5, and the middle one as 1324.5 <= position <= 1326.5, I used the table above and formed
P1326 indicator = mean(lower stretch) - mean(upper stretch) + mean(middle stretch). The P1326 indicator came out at 18.8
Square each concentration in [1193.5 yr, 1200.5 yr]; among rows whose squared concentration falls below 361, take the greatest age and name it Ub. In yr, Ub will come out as 1198.0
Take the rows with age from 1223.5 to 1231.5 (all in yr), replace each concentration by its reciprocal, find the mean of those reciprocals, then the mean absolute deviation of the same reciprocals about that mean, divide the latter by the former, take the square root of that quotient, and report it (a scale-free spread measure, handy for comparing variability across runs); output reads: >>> 0.205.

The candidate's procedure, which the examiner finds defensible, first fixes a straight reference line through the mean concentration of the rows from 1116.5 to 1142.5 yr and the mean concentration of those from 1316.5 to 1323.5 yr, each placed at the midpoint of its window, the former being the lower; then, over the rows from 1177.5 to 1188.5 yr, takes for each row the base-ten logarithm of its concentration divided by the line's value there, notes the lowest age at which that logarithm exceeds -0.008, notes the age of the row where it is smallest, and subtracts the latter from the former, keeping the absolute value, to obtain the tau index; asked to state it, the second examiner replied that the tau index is 5 yr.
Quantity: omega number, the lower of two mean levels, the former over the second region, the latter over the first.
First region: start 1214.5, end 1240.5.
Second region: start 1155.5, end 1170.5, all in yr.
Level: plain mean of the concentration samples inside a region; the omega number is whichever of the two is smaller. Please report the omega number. 16.8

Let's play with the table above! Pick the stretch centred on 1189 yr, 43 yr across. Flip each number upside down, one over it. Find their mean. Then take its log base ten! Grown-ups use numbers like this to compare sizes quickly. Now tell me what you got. -1.27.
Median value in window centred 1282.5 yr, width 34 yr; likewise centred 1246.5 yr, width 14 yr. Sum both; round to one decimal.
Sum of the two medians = 38.4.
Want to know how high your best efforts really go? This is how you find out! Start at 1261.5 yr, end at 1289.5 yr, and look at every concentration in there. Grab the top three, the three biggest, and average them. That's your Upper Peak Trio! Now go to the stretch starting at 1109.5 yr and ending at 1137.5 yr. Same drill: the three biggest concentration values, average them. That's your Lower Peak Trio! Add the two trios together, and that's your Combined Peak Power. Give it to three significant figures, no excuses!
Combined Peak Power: 40.0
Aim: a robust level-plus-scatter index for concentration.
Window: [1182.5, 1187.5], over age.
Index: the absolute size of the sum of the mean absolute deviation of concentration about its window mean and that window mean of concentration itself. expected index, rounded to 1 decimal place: 19.6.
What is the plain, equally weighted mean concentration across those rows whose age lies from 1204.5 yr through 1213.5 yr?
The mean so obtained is 19.5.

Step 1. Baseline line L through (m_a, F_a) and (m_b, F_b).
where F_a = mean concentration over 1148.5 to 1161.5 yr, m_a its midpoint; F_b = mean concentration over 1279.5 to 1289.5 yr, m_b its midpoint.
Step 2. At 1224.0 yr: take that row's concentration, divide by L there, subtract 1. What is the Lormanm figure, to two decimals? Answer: 0.13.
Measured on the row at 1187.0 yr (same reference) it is 0.01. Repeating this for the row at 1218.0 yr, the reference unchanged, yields -0.03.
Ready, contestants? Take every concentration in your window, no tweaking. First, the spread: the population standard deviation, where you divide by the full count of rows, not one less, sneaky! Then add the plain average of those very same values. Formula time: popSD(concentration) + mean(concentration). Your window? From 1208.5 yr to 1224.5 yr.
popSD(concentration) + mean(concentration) 19.9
